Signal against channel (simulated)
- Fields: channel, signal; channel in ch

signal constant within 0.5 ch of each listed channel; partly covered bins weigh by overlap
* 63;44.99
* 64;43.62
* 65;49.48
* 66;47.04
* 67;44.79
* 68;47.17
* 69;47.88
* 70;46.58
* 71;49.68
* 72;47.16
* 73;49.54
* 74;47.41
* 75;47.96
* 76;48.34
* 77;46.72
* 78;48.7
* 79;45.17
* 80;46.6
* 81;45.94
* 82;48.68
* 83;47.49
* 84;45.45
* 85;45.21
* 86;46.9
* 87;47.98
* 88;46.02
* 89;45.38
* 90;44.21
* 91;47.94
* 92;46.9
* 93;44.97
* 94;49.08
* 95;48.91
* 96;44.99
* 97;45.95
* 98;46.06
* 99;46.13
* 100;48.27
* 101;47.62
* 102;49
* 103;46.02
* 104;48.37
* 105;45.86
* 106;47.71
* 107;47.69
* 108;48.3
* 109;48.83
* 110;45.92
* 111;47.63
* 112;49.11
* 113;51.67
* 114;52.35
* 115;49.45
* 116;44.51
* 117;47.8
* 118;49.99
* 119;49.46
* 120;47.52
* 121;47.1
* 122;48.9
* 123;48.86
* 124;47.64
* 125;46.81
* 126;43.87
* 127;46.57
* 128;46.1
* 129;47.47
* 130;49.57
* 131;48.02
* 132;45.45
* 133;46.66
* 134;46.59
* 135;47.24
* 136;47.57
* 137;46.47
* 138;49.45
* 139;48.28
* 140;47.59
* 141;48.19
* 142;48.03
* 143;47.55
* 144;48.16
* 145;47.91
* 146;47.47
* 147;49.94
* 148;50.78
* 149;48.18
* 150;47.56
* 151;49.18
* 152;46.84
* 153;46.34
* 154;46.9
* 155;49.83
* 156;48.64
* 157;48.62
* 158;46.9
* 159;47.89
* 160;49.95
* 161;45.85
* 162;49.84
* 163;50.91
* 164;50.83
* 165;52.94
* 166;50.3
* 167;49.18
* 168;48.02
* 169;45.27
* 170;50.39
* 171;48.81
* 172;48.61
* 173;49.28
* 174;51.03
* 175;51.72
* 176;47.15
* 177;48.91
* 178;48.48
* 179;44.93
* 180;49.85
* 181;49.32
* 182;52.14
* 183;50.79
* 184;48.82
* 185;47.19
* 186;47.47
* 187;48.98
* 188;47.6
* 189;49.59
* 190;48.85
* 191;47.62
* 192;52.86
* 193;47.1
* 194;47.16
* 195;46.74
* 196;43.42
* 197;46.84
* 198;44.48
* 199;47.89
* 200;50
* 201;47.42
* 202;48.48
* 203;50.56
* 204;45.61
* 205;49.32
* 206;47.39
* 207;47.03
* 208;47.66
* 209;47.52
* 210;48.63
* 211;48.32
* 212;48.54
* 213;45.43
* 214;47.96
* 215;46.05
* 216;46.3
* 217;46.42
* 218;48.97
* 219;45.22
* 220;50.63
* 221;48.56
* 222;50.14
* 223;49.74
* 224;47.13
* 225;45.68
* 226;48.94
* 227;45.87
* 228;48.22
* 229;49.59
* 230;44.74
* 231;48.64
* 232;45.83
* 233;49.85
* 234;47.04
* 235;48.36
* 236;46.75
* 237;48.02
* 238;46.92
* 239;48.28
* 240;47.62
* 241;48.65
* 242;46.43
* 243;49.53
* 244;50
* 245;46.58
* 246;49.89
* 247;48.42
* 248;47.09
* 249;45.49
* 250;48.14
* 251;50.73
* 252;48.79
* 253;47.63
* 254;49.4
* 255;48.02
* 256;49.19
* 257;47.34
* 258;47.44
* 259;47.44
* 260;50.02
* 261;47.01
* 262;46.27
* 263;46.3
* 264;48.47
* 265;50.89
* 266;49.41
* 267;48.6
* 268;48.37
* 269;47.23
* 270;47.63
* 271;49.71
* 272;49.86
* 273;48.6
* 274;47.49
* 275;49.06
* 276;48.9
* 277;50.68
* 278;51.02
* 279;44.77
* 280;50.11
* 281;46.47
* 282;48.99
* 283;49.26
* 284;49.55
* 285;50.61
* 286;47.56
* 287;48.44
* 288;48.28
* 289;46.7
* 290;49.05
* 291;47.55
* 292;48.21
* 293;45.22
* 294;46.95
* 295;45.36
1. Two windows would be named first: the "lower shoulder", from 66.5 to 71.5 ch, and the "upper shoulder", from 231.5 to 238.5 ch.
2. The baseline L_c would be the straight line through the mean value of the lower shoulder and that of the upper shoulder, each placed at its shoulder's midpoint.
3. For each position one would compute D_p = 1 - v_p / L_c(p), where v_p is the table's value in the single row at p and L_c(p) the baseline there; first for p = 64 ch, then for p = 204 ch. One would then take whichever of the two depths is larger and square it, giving 0.0058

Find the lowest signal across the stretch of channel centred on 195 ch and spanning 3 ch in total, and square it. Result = 1885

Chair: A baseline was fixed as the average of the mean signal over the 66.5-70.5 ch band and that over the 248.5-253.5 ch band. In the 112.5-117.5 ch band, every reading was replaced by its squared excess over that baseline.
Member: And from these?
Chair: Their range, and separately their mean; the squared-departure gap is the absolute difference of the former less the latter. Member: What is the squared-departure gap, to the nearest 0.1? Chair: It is 13.4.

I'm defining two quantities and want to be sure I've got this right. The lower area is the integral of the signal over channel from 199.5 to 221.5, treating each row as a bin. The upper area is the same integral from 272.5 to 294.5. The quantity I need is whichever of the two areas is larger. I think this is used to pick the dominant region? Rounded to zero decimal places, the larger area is 1063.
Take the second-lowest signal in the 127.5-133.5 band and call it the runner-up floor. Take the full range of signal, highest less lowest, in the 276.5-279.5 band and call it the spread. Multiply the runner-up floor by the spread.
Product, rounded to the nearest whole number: 288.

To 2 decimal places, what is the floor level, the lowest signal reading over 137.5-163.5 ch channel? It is 45.85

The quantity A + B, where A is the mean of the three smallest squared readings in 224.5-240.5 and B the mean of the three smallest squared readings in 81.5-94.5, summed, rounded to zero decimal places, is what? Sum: 4070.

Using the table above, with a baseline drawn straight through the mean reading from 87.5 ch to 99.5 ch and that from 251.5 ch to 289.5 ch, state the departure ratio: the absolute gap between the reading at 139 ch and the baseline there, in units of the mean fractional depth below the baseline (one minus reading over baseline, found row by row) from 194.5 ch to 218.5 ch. 195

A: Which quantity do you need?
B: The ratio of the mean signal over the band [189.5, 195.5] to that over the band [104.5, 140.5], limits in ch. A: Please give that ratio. 1.01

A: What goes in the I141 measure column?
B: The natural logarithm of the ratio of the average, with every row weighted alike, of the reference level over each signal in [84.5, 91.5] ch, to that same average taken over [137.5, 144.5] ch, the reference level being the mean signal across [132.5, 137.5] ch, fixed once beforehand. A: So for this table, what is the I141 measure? 0.042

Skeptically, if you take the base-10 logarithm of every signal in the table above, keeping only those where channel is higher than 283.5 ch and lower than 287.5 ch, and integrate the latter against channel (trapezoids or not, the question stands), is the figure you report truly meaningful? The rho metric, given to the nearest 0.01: 6.76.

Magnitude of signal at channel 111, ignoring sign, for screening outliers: 47.6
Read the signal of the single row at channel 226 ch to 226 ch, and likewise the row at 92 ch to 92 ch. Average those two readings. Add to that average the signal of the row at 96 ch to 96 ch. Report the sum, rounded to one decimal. 92.9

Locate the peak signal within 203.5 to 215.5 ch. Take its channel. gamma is 205 ch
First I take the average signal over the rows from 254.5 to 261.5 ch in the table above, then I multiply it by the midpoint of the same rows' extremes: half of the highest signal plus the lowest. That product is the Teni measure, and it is 2332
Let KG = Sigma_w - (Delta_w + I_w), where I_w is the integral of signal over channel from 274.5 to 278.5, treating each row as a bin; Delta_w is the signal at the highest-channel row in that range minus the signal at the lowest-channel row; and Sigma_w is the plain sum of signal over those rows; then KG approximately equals -2.0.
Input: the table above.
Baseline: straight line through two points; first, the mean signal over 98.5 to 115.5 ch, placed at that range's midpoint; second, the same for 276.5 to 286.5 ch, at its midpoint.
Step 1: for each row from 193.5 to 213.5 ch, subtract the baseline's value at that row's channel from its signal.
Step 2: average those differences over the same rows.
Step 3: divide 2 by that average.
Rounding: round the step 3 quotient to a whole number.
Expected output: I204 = -2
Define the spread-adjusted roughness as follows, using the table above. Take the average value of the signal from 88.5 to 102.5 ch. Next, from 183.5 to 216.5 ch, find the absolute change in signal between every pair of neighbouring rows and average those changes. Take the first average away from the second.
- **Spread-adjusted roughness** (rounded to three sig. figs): -44.9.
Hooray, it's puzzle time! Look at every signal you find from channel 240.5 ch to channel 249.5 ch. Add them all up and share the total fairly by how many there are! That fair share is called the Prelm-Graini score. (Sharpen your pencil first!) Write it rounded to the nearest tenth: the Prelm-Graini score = 48.0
